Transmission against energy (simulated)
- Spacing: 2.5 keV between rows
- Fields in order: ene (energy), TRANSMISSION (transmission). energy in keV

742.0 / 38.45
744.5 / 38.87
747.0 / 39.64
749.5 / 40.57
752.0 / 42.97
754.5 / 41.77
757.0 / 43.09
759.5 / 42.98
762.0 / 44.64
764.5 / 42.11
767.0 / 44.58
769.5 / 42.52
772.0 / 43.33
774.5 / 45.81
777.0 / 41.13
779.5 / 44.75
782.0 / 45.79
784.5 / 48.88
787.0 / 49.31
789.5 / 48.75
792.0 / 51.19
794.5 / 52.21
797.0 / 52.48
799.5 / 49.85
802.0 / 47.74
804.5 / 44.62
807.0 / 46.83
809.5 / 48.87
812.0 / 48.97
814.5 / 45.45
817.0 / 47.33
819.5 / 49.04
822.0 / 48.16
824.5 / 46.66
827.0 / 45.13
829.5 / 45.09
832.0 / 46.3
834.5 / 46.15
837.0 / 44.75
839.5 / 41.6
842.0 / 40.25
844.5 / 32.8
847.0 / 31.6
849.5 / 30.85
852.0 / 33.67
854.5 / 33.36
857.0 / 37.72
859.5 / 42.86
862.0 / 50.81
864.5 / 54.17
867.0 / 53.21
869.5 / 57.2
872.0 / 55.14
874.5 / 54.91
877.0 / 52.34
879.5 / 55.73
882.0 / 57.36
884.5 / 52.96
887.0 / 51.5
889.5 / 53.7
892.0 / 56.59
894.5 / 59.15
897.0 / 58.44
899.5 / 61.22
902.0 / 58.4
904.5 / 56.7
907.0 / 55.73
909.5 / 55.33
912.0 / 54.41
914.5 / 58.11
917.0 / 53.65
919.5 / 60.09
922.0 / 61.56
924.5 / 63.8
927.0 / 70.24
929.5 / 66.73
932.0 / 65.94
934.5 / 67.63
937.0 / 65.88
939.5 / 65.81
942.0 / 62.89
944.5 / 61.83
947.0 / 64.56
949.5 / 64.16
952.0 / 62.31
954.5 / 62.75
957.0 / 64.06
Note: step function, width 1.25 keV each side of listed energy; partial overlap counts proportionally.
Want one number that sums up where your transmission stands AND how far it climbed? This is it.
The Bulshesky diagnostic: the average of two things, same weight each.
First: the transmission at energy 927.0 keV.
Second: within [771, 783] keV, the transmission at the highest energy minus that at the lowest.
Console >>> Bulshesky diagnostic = 36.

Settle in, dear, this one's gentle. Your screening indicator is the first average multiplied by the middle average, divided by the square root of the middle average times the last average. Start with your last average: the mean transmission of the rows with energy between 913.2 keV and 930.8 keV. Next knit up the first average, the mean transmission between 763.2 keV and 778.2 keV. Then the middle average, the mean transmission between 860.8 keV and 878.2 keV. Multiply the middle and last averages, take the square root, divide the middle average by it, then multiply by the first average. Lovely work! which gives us 40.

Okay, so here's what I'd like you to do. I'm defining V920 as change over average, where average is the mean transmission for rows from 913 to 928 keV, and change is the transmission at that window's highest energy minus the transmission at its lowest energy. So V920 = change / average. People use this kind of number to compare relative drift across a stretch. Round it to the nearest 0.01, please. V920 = 0.20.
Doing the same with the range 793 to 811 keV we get -0.07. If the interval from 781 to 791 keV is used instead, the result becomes 0.06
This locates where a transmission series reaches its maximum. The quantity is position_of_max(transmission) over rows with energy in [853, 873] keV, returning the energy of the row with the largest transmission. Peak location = 869.5 keV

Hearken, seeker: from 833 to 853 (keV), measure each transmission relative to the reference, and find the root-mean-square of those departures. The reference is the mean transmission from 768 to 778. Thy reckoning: 8.0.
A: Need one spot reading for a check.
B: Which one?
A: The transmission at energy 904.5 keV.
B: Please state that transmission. 56.7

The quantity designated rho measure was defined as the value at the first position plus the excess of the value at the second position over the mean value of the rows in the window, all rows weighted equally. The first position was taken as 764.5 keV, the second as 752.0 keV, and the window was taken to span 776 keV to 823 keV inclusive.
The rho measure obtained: 37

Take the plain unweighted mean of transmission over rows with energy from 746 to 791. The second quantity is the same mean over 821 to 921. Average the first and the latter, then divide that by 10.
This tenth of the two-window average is 4.7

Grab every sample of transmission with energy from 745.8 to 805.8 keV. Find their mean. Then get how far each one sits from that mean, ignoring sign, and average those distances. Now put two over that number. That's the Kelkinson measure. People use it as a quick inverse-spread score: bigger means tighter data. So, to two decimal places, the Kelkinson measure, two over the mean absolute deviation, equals 0.64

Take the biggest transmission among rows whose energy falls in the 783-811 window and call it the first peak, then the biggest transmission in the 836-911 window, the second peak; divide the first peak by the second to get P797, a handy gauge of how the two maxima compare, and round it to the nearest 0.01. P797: 0.86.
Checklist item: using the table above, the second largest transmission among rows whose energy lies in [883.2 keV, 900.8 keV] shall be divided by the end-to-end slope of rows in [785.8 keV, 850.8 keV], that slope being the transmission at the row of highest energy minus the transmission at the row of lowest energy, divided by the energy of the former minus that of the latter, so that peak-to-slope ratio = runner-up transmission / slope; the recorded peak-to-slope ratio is -200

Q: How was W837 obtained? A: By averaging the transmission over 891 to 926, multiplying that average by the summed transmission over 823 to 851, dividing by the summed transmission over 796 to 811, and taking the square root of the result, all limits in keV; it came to 9.5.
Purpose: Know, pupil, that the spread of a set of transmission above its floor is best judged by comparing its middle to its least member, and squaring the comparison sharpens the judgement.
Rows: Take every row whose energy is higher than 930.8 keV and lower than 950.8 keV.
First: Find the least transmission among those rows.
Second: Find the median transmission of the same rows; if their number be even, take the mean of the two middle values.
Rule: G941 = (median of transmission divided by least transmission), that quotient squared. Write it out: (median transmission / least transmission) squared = 1.11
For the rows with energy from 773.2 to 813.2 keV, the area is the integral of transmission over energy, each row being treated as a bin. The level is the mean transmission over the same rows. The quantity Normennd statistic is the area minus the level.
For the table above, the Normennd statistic 1870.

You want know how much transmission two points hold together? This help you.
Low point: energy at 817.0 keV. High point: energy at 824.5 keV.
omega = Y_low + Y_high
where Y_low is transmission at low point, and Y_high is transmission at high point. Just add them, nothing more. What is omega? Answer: 94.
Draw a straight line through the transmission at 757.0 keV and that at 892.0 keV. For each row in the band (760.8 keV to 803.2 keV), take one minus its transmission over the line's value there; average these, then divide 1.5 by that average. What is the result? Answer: -60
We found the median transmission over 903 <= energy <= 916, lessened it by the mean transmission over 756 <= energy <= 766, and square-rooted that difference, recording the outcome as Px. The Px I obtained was 3.5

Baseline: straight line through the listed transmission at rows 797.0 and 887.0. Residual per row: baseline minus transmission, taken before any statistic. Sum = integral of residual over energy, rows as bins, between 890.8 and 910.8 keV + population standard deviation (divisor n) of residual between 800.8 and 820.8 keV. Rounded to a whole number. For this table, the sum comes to -125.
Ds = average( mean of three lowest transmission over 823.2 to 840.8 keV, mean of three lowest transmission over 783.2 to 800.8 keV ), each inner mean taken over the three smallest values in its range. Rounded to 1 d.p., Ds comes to 46.4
